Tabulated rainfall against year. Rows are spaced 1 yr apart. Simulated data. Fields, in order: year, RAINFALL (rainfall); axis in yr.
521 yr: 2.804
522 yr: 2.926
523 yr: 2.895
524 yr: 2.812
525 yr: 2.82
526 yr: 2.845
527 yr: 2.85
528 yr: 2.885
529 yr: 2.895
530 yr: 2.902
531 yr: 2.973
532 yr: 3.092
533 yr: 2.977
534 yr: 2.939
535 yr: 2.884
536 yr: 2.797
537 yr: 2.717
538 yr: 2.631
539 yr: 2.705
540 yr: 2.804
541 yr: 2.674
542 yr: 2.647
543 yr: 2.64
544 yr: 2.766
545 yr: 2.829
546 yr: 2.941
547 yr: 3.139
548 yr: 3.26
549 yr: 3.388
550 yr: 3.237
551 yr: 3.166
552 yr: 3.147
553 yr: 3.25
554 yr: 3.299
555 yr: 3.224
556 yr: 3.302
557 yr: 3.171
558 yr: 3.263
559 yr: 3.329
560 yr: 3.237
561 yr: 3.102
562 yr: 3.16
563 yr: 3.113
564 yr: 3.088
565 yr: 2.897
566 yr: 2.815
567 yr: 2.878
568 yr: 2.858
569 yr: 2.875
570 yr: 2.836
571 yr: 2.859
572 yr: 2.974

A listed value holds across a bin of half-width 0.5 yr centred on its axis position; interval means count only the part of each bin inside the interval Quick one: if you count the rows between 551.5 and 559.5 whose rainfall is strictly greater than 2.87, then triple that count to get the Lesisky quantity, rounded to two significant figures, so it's 24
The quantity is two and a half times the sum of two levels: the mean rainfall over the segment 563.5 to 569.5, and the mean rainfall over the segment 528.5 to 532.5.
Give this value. 14.7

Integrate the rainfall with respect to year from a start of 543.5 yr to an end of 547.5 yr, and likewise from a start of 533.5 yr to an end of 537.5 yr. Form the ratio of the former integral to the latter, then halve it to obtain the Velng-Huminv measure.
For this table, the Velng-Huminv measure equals 0.51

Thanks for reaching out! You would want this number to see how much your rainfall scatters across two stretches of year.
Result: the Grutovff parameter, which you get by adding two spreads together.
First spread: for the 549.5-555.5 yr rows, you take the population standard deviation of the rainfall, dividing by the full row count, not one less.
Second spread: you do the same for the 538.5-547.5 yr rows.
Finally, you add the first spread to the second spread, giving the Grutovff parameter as 0.20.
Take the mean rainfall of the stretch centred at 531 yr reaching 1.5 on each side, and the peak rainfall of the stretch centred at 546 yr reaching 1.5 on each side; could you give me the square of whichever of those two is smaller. 8.93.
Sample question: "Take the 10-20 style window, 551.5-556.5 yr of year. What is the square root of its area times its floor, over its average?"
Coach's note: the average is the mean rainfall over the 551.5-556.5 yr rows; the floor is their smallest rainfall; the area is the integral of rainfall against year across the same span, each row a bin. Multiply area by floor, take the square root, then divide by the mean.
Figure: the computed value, 2.202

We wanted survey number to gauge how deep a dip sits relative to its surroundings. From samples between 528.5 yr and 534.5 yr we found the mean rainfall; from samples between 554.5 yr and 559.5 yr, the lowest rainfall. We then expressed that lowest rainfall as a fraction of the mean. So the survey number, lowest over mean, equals 1.07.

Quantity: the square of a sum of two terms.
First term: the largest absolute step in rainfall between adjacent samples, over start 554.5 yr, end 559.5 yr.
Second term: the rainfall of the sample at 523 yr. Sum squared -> 9.2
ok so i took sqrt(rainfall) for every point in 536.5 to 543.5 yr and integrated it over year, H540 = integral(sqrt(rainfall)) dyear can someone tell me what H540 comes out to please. 11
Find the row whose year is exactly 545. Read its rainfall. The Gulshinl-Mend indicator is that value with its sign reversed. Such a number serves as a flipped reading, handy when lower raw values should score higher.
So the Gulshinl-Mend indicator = -2.83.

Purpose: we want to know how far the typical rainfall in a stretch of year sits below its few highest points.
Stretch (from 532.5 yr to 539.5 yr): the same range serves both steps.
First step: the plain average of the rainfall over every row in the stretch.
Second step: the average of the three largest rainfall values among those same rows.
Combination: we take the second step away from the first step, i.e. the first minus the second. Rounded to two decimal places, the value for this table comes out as -0.13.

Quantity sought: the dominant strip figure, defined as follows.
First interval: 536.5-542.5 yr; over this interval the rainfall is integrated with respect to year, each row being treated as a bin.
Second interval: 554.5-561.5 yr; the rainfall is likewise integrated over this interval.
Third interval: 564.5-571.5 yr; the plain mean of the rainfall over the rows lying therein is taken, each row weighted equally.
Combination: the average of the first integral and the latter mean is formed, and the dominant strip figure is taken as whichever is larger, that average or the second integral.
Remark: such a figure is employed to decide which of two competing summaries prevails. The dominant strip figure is 23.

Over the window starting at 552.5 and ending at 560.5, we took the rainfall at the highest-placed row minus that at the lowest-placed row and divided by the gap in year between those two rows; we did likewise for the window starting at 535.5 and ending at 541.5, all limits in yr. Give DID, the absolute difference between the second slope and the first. 0.023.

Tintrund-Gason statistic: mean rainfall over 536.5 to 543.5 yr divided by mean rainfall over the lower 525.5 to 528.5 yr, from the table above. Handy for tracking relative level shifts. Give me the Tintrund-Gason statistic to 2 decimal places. 0.94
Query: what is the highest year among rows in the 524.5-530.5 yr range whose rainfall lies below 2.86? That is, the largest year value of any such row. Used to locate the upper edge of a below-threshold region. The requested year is 527 yr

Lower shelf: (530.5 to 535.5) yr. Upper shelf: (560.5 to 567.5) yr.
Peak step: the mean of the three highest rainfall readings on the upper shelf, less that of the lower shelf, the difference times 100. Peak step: 11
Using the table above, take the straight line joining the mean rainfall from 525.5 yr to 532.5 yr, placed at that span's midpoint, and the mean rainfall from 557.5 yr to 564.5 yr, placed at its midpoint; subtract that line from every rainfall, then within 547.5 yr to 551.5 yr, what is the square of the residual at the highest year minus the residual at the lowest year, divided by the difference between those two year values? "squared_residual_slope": 0.0016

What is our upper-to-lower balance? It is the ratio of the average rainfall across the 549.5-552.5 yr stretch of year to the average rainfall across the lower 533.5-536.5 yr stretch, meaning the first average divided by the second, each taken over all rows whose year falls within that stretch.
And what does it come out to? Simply 1.11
